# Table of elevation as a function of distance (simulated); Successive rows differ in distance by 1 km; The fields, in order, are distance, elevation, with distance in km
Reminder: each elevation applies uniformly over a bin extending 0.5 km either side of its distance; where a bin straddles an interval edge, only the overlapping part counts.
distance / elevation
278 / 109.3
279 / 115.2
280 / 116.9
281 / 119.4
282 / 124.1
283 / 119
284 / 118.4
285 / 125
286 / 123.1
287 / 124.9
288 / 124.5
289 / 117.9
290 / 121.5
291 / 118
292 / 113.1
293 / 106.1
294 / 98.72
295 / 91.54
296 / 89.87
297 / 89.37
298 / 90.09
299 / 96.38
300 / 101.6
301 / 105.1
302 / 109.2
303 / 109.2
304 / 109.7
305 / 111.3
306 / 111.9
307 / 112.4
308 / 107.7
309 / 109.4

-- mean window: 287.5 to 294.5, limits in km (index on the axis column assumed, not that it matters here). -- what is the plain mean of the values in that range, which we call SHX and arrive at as 114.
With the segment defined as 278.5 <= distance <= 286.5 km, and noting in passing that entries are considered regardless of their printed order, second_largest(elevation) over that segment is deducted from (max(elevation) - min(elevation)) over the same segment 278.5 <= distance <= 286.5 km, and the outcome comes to -114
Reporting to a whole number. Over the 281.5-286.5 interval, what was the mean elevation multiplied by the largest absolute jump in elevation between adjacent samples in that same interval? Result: 805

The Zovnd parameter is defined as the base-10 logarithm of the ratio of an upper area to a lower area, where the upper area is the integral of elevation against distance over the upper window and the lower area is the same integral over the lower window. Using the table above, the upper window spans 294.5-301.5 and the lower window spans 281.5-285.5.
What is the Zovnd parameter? 0.1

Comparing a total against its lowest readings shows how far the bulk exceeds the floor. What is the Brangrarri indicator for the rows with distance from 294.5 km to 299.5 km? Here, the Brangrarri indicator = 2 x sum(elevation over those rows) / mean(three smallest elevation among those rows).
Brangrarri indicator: 10.2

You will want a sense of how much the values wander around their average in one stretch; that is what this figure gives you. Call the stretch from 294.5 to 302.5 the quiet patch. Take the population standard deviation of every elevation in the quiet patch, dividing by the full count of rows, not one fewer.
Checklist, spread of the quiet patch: 7.3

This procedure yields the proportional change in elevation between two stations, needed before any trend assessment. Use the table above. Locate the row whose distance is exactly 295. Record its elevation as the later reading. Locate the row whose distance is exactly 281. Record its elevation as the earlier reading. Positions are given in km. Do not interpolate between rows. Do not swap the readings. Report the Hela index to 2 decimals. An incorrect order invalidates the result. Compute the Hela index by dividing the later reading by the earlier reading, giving 0.77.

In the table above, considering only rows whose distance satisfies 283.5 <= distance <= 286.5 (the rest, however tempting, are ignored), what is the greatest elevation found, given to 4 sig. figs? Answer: 125.0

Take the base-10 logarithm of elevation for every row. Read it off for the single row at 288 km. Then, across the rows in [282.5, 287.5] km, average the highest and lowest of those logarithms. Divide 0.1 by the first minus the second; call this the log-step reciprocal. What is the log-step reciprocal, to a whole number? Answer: 10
